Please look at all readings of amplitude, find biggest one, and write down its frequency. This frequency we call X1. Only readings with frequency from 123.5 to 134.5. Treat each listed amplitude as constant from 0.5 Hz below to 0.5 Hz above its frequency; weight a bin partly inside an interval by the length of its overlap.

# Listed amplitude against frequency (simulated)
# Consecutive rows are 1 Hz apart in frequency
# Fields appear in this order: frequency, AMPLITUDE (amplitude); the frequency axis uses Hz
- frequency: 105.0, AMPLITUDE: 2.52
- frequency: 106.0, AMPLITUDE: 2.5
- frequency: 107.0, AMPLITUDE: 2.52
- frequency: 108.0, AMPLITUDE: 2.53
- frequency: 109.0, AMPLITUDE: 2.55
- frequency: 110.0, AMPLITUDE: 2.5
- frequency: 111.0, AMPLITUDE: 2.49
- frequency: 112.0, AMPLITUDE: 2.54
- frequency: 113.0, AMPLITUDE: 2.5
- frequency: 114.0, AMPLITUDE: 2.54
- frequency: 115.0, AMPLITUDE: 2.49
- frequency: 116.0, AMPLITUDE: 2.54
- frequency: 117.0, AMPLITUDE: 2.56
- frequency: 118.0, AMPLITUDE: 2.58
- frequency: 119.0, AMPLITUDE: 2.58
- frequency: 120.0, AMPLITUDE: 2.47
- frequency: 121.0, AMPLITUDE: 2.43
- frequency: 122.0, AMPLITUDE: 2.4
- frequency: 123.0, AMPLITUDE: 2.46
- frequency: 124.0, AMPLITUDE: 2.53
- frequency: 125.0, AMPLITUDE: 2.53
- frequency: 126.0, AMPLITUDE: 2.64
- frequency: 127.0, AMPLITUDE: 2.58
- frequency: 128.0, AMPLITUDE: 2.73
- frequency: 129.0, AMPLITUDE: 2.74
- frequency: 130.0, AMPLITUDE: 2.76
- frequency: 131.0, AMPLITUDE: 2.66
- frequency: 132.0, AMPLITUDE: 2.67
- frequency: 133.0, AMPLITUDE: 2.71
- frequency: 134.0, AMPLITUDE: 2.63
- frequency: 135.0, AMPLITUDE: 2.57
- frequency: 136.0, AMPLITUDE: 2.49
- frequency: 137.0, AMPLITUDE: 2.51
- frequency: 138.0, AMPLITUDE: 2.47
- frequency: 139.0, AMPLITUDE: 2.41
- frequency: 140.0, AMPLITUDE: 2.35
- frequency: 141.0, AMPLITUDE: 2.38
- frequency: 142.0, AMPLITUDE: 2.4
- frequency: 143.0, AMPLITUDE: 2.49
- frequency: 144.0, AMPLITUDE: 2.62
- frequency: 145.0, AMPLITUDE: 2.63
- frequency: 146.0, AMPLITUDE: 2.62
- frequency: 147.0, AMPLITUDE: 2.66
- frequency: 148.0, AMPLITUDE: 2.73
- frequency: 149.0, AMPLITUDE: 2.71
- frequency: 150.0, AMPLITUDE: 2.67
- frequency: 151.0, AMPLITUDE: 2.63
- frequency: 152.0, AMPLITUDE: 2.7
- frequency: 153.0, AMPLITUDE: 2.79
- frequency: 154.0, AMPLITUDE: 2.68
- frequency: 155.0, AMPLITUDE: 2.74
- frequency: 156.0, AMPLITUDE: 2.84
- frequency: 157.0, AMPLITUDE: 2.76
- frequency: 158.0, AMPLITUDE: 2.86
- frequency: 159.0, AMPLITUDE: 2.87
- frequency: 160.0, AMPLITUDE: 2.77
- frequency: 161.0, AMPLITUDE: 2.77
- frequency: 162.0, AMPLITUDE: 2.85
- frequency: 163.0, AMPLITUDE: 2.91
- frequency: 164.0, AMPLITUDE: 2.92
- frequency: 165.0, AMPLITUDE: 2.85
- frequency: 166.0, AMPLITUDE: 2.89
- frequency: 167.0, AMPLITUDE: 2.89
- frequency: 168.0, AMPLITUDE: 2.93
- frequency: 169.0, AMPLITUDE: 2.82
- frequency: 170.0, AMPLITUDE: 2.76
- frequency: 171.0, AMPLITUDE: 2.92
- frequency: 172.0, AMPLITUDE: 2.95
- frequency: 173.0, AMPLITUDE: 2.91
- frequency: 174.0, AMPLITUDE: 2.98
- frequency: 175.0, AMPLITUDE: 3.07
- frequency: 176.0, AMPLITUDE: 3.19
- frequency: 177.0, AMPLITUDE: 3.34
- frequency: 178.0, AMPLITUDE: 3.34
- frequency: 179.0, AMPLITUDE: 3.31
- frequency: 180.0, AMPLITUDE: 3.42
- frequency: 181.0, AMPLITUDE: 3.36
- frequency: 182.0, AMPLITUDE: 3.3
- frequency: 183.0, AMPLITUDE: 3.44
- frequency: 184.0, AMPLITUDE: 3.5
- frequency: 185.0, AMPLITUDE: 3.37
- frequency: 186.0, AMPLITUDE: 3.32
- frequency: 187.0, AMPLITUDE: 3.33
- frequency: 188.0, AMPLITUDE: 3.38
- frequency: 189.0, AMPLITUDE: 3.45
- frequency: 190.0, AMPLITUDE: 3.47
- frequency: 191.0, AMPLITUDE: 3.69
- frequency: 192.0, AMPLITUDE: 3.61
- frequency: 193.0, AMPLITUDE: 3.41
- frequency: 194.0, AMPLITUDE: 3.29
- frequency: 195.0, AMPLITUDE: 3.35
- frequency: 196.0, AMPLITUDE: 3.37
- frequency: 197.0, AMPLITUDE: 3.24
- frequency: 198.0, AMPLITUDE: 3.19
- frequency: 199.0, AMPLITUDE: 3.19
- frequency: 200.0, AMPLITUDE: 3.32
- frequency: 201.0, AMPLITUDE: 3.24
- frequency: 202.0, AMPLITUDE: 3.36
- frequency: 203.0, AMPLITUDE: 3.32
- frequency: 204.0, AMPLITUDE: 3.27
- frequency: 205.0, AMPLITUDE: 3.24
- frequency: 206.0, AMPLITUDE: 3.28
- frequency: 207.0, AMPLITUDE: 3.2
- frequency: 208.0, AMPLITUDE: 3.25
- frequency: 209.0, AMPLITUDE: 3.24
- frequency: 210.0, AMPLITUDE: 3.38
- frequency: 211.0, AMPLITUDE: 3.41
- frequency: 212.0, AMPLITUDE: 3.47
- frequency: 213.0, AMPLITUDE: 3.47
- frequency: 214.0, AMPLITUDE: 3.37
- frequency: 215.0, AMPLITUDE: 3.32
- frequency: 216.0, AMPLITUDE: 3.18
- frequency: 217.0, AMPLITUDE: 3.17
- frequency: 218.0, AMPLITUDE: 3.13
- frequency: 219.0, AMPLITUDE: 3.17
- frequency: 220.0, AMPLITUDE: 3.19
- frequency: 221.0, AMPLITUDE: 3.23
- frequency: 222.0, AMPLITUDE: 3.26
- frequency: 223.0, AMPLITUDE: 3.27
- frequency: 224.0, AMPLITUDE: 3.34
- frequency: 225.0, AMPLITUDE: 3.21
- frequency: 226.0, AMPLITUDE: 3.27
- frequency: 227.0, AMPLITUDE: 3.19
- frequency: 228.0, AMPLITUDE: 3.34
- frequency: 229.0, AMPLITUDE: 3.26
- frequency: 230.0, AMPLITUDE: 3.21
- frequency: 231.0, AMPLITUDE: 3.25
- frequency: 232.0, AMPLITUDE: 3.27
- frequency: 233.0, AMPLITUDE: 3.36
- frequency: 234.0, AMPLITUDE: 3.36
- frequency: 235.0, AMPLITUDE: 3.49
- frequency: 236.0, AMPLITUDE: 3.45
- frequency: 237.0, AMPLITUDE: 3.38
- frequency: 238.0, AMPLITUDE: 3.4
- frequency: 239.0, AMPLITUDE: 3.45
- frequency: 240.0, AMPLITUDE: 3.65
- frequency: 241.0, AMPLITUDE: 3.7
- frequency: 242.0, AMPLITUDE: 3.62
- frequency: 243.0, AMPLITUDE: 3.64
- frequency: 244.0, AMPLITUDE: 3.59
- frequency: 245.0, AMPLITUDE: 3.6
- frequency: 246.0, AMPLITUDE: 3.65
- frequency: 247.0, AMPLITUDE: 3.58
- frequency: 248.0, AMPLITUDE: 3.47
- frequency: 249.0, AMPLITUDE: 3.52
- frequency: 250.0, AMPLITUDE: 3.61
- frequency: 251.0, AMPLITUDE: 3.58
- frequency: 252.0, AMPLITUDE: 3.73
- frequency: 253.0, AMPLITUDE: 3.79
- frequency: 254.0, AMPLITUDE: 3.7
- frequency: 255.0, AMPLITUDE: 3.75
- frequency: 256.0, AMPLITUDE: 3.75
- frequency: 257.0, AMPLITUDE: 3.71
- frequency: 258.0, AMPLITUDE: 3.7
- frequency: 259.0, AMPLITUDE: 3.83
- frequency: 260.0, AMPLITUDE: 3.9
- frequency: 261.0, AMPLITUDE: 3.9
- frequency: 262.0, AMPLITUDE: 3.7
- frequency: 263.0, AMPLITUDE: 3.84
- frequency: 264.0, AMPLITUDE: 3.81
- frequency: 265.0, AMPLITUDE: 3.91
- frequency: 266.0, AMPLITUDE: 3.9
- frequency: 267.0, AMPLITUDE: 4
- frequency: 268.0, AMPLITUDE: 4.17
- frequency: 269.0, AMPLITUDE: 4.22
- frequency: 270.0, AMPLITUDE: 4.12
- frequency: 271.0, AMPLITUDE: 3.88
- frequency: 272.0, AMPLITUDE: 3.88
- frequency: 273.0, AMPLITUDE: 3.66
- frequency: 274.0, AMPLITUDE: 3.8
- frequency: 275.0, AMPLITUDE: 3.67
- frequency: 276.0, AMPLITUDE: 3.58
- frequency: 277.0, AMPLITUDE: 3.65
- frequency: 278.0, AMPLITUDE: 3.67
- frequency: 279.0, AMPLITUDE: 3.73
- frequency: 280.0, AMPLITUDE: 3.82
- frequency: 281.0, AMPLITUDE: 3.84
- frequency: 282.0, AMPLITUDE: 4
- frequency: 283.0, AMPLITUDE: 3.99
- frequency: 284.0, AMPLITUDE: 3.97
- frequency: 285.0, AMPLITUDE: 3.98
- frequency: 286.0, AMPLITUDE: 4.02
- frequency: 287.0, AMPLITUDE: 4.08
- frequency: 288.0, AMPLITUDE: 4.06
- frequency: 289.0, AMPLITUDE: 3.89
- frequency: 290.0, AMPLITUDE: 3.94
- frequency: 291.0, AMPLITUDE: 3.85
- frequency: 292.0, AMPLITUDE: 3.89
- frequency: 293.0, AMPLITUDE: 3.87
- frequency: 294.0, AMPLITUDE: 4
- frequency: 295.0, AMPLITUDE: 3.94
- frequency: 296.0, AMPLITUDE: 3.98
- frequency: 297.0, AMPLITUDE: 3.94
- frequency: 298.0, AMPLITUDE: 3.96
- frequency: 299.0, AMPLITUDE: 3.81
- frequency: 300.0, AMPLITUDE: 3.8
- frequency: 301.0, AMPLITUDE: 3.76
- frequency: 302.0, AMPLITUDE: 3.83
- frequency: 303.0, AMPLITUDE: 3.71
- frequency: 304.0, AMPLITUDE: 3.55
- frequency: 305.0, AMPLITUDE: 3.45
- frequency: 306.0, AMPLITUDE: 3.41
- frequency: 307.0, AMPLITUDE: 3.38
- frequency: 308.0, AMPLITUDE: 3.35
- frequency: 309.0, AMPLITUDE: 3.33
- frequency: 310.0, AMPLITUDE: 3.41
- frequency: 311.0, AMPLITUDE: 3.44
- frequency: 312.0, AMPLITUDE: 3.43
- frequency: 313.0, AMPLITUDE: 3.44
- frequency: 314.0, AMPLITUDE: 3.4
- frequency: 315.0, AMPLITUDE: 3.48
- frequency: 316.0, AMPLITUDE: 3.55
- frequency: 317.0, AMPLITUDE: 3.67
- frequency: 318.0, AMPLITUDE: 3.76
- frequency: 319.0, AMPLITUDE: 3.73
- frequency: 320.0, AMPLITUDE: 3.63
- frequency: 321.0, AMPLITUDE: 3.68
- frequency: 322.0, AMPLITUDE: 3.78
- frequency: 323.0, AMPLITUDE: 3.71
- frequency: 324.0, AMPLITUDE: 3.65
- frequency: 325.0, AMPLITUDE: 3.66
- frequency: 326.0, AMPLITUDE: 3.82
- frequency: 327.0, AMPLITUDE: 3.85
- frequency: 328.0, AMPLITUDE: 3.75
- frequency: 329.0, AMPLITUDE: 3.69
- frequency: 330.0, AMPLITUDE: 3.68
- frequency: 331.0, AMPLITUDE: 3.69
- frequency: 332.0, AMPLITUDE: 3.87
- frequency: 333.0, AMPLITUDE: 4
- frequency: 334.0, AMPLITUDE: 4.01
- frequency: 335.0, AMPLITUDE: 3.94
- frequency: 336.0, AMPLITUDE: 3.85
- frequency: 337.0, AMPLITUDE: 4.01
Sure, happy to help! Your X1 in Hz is 130.0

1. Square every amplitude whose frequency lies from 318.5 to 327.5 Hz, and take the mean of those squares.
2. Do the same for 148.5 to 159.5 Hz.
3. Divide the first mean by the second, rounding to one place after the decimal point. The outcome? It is 1.8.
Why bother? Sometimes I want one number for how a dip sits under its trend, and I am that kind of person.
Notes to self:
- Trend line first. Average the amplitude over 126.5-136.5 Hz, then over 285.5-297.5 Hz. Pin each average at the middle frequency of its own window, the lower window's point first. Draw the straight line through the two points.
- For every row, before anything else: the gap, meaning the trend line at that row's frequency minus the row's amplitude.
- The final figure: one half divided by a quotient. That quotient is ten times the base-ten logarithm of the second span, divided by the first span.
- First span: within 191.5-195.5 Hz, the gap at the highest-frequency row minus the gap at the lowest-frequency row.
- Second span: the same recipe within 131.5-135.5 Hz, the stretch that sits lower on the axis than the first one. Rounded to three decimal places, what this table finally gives -0.016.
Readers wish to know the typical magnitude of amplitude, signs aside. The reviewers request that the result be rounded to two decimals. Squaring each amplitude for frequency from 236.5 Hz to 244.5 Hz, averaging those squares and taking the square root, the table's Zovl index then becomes 3.56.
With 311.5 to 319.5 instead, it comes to 3.56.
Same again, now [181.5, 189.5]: 3.39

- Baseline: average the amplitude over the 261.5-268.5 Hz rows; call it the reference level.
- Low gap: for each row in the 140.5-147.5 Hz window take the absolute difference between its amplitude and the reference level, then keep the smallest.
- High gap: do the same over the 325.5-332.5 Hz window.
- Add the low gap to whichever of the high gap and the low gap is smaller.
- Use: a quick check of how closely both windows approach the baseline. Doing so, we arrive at 1.3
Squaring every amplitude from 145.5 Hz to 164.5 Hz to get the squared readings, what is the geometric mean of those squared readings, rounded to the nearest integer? 8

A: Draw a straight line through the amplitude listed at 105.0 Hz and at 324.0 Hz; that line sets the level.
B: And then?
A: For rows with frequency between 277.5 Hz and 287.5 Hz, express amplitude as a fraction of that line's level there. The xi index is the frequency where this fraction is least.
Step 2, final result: 278.0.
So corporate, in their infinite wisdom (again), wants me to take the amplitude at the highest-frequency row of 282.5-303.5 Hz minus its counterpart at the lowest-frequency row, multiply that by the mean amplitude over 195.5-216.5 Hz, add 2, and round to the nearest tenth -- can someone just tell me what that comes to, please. 1.1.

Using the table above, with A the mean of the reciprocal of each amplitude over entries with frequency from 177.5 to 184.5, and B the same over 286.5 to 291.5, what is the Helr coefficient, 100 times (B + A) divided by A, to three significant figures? 185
